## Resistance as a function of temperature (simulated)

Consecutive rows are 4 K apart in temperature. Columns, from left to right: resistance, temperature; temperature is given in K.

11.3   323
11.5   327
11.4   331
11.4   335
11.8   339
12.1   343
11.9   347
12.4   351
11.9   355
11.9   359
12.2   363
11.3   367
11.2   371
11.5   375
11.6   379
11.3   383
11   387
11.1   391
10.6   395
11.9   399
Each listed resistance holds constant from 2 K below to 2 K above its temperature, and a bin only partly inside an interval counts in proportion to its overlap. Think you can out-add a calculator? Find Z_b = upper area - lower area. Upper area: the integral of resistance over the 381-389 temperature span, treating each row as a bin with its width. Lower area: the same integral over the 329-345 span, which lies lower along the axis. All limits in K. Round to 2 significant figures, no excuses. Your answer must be -98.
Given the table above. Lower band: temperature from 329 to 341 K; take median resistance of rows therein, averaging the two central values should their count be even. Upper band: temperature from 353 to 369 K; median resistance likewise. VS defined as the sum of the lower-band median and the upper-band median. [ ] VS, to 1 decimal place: 23.3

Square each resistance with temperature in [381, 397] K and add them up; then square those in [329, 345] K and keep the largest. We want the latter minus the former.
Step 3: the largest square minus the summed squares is -338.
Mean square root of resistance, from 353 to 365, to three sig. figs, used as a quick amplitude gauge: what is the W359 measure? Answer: 3.46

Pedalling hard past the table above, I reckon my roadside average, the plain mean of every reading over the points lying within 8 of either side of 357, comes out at 12.1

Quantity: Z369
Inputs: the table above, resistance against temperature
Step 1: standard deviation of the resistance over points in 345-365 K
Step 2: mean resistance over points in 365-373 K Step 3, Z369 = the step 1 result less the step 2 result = -11.0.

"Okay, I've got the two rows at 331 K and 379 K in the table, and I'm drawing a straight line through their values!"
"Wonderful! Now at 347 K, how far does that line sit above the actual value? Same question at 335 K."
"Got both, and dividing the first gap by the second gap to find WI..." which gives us -26.0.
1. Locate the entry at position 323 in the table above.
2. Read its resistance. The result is 11.3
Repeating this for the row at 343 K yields 12.1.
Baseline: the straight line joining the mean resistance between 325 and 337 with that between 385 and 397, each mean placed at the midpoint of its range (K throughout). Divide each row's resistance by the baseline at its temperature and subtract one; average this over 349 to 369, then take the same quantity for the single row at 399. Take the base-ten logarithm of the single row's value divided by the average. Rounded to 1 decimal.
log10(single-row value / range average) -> 0.2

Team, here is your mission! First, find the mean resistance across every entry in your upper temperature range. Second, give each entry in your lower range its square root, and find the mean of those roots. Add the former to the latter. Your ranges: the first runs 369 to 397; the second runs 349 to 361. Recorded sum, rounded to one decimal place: 14.7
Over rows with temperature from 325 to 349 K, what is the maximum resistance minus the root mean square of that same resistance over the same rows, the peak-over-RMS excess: 0.41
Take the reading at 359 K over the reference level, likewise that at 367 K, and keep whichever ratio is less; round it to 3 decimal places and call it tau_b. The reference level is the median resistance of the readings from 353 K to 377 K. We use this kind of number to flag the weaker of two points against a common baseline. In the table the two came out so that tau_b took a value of 0.966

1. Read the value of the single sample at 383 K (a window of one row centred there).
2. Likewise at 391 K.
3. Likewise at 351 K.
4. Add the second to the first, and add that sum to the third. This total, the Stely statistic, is 34.8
